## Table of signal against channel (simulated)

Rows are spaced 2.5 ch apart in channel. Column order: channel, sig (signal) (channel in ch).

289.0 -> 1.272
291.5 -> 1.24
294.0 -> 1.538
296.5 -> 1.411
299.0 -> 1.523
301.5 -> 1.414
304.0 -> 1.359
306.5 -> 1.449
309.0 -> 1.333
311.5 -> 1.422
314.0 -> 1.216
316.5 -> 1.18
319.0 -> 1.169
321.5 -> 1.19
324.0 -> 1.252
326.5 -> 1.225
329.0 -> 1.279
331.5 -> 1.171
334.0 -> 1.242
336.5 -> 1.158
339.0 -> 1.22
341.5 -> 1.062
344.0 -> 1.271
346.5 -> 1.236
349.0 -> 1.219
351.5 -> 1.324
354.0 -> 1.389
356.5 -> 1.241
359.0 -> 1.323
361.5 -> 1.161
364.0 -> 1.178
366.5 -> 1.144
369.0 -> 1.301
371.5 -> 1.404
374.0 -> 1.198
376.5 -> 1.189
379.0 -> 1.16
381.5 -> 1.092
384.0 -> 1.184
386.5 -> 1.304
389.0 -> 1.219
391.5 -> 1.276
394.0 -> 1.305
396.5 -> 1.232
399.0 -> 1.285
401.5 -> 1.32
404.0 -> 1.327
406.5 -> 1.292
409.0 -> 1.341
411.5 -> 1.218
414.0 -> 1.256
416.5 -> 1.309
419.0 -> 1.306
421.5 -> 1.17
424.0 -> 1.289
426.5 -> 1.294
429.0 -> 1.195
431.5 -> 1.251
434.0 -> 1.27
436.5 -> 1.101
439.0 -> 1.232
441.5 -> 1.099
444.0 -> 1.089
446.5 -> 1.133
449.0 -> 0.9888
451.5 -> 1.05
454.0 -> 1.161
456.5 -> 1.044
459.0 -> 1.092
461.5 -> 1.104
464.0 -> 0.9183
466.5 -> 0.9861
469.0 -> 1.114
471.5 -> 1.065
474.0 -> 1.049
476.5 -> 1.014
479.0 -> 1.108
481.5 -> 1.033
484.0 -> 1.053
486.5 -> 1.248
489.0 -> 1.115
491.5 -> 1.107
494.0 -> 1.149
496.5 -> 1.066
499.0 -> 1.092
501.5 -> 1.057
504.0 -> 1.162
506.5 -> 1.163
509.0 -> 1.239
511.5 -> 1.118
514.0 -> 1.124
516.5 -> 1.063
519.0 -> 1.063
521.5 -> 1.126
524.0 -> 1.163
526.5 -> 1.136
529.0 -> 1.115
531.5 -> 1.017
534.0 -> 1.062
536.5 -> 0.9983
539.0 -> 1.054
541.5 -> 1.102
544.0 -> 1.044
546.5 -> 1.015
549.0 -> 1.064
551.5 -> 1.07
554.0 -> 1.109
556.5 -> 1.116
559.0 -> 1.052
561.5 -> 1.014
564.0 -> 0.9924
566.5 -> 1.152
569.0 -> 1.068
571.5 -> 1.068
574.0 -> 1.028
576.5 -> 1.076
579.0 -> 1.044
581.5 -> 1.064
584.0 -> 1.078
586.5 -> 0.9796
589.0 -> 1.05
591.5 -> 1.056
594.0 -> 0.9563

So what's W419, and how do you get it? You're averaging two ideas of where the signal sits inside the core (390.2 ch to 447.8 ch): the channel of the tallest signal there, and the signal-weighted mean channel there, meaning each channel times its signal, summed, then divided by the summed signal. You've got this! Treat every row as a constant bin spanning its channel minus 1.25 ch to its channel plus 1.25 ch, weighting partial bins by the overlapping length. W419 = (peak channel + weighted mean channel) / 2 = 413.7 ch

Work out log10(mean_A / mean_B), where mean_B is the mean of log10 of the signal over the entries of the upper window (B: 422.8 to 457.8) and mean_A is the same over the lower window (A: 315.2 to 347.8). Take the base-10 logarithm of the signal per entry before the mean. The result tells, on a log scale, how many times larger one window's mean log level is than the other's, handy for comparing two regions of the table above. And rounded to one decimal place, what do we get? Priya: 0.1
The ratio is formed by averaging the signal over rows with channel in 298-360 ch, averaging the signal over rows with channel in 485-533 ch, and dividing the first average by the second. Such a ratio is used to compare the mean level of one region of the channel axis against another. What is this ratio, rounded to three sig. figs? 1.14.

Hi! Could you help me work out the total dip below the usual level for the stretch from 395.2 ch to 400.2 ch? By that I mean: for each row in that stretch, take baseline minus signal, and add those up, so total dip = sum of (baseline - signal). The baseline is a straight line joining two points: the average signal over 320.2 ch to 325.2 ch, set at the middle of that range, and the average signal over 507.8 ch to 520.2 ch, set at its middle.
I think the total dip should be -0.15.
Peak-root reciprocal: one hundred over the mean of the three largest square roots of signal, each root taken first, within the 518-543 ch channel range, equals 94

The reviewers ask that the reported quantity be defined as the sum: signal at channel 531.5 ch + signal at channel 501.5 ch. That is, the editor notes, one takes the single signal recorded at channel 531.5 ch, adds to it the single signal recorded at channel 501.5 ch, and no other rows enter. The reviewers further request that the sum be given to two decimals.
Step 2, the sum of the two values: 2.07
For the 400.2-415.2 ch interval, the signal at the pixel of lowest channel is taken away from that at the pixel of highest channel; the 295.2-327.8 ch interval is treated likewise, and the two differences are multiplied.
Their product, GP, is 0.012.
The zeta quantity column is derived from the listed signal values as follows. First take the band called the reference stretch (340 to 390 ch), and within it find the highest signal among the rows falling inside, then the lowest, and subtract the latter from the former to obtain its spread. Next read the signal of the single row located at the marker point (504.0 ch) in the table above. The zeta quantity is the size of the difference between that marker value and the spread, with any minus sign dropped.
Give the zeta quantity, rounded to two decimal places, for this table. 0.82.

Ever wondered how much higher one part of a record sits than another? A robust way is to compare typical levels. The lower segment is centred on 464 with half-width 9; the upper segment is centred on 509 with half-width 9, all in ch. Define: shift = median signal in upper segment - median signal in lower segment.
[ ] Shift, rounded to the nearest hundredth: 0.06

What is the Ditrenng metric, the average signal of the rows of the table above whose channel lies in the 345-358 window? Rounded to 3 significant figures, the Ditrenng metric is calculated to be 1.28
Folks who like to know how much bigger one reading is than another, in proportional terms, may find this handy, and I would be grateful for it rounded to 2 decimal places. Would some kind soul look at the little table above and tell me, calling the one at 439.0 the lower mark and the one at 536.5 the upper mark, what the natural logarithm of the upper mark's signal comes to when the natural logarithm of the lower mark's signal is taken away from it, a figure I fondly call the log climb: -0.21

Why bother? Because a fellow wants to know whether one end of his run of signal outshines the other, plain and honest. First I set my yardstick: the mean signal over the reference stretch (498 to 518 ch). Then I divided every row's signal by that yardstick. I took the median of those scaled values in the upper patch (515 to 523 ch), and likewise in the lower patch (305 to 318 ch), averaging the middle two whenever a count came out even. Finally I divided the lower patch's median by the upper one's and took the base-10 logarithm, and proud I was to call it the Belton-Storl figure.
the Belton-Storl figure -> 0.10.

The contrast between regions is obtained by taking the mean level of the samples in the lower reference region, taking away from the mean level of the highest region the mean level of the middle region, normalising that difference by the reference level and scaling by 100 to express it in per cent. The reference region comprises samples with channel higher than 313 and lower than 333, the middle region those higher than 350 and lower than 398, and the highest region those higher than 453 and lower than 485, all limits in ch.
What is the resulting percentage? -15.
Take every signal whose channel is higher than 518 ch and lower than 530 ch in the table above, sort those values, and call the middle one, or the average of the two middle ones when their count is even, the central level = 1.13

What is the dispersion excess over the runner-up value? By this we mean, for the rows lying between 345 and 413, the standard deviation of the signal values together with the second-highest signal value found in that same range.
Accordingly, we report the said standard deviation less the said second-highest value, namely -1.31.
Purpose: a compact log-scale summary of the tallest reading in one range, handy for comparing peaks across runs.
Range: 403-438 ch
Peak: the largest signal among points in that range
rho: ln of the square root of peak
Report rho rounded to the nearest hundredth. 0.15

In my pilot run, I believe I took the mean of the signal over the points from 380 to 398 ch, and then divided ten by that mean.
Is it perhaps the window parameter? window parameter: 8.13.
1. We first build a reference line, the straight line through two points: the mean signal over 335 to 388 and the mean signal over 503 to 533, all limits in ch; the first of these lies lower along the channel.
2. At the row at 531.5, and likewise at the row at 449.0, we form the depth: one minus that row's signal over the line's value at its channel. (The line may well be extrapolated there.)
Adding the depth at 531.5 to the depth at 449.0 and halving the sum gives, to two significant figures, 0.12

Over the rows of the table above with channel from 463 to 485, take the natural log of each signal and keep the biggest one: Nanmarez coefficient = 0.11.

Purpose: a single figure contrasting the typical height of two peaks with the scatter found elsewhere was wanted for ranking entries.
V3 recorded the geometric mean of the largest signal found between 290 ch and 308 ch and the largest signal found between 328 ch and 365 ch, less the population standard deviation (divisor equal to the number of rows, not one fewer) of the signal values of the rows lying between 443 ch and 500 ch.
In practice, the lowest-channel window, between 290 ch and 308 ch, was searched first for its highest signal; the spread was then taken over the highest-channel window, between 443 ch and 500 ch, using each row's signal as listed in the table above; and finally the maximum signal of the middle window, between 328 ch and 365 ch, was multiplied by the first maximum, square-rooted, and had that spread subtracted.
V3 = 1.40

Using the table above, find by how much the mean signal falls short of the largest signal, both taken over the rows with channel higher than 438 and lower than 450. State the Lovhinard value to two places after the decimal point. 0.12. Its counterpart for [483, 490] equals 0.11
